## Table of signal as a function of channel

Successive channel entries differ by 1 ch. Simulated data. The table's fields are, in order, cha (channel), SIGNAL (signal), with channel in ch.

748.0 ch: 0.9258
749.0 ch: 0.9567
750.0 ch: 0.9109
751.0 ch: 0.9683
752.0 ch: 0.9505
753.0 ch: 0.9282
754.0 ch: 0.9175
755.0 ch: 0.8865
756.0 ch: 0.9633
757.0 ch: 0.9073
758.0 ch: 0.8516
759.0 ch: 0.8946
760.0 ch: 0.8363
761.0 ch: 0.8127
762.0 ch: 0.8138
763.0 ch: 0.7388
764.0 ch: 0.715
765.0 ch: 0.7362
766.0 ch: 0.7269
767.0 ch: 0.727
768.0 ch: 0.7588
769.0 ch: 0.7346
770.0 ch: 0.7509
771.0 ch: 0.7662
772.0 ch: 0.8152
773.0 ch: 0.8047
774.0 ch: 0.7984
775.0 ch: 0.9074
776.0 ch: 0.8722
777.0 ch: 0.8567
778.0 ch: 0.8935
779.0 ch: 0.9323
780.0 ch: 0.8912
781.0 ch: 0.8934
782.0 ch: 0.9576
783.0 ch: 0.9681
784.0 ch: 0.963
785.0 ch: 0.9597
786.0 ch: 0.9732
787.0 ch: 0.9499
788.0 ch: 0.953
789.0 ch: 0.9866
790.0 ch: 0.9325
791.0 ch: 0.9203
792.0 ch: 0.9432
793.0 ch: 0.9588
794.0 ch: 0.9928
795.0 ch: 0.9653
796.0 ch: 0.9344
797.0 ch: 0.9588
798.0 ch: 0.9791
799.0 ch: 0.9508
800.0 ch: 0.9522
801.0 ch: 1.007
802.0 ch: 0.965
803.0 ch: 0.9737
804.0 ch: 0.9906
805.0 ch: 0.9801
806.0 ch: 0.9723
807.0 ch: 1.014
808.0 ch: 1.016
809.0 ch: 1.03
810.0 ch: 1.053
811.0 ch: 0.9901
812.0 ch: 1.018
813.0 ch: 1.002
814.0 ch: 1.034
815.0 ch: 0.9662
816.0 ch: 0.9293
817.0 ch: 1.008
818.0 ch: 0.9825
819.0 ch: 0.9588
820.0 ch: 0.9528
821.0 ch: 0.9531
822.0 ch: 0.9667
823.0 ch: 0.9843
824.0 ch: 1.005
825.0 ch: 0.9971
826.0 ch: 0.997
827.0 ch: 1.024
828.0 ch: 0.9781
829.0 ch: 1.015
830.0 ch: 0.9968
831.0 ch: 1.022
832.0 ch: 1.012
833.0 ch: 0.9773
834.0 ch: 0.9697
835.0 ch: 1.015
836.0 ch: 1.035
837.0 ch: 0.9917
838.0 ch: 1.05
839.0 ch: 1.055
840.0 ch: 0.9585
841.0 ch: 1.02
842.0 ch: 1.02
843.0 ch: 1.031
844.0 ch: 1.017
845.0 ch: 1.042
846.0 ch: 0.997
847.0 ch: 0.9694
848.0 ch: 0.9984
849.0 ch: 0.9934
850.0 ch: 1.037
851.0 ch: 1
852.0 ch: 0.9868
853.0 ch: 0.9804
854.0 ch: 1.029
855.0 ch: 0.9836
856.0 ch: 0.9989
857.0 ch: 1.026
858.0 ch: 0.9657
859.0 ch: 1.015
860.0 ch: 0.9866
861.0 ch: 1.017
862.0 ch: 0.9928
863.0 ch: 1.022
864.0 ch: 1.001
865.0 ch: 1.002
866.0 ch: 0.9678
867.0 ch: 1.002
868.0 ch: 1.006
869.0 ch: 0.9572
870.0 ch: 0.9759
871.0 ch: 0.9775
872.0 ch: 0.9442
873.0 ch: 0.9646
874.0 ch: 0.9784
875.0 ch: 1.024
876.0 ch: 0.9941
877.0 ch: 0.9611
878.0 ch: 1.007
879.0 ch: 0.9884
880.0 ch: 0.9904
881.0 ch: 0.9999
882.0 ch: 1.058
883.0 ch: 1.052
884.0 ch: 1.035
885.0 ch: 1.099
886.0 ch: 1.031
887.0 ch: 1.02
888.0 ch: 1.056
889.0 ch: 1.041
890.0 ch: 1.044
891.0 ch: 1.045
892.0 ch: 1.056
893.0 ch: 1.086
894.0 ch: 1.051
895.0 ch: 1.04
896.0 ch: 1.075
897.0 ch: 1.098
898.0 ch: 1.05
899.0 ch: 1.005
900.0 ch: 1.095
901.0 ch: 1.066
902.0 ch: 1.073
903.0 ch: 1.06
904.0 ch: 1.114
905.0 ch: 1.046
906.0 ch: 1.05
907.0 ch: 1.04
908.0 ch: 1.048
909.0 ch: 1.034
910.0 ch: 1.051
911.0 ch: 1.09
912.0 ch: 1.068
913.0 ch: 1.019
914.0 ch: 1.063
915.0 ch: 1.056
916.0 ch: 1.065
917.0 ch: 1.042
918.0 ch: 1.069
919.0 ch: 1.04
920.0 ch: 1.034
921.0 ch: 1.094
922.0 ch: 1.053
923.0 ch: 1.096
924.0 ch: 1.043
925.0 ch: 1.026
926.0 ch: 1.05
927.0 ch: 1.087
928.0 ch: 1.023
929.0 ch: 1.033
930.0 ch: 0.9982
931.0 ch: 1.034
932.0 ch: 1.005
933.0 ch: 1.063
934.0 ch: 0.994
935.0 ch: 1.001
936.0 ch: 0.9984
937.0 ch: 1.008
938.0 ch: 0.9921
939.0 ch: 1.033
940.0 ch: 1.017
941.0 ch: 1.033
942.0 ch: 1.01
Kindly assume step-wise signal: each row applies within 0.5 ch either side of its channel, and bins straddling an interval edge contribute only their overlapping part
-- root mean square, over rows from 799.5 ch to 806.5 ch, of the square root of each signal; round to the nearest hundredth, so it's 0.99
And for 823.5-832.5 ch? 1.00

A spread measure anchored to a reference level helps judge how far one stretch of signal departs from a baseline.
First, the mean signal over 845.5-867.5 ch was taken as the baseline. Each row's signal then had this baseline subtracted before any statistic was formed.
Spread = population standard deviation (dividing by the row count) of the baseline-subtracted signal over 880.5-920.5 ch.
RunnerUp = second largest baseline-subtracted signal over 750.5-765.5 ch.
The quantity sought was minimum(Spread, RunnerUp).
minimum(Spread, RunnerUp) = -0.035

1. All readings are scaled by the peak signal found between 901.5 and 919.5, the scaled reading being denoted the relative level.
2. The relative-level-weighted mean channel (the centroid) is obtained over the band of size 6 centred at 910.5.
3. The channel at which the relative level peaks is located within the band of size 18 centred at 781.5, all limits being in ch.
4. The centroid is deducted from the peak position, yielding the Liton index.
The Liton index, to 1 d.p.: -121.5 ch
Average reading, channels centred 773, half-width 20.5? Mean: 0.87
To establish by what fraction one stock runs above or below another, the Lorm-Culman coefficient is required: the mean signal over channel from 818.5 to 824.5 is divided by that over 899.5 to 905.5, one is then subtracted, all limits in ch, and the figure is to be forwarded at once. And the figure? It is -0.10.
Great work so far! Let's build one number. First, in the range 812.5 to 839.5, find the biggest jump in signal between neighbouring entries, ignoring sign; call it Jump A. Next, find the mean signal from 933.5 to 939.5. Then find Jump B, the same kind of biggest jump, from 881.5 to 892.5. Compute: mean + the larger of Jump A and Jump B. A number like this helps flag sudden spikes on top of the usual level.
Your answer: 1.08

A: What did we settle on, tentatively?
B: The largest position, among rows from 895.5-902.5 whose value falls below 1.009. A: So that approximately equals 899.0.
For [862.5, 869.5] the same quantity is 869.0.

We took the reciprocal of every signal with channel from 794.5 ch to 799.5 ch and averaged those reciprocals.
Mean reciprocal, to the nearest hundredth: 1.04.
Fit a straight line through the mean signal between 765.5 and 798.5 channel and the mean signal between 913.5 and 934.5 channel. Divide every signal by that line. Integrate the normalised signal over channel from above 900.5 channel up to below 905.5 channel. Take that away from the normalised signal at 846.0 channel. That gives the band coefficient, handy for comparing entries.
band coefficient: -4.200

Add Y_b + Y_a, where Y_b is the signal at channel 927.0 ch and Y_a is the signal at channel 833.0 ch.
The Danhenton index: 2.06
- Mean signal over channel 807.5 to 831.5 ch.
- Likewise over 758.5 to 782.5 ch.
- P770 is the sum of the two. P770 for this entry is 1.81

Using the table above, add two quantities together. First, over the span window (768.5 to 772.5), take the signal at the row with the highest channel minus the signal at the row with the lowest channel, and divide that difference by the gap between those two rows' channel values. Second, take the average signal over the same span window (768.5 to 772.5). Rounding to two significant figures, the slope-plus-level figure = 0.79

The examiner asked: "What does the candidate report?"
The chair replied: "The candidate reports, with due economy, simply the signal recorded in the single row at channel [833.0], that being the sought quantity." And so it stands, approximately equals 0.9773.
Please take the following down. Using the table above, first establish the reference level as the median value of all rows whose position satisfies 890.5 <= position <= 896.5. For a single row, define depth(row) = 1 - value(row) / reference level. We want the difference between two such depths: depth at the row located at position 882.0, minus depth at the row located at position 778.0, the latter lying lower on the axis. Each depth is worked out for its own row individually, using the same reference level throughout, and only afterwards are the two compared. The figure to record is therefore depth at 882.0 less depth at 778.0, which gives -0.156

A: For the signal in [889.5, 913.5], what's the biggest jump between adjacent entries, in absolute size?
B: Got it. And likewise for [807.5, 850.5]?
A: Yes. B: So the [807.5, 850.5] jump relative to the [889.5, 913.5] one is 1.1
